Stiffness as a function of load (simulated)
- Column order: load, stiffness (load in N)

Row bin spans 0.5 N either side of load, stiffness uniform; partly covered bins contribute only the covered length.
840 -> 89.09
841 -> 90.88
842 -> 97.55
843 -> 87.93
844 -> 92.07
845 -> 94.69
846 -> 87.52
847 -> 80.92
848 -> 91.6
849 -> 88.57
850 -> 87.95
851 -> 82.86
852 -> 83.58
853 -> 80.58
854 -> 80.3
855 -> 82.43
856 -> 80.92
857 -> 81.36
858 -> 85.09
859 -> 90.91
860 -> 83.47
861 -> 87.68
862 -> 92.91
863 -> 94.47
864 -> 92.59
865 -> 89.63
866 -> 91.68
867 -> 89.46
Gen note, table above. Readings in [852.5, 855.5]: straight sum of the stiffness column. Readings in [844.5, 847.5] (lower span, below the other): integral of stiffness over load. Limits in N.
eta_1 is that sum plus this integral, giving 506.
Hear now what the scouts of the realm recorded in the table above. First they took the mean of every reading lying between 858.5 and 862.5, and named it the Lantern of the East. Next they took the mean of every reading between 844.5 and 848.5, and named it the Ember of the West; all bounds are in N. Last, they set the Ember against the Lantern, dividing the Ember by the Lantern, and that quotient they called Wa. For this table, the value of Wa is 1.00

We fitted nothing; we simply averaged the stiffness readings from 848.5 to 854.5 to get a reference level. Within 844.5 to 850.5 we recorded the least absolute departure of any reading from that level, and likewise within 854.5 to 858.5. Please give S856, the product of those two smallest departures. 3.4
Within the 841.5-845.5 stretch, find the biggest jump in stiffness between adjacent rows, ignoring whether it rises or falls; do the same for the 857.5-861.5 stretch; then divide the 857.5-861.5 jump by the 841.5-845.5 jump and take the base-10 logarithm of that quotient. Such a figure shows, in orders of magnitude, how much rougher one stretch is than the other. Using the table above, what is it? -0.1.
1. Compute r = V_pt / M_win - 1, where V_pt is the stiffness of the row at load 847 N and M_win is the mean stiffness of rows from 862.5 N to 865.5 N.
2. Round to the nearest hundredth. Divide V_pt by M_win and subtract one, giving -0.12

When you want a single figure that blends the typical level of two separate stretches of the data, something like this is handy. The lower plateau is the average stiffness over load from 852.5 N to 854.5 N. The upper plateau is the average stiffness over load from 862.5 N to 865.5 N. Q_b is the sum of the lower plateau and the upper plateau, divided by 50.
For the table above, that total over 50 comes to 3.45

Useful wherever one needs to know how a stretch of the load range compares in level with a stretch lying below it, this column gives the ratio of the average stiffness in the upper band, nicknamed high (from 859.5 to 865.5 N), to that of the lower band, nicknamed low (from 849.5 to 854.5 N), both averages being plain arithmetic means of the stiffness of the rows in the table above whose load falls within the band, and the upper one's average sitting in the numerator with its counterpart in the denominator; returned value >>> 1.09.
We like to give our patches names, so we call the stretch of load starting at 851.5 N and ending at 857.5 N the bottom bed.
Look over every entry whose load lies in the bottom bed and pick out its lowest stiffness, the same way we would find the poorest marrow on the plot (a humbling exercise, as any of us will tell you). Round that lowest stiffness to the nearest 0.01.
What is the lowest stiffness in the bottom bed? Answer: 80.30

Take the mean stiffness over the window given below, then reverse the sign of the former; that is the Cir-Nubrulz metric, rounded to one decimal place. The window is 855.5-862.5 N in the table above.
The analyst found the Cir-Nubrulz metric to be -86.0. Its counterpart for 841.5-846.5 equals -92.0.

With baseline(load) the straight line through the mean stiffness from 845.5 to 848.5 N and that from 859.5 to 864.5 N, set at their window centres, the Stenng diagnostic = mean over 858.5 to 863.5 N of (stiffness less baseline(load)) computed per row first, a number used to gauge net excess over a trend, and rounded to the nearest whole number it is 0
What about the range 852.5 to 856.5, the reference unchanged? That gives -7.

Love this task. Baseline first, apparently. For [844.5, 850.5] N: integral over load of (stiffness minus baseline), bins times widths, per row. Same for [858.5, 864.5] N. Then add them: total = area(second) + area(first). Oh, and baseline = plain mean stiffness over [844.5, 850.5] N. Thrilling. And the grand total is 11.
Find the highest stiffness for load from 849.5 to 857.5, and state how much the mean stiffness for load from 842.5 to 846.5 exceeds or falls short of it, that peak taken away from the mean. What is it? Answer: 3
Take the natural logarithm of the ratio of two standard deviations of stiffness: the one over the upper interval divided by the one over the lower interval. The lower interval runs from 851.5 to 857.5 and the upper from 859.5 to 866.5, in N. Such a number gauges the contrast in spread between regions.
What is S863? 1.1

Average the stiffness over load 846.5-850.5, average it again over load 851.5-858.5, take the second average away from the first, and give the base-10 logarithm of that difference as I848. 0.7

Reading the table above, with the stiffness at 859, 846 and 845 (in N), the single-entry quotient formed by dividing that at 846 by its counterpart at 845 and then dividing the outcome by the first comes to 0.0102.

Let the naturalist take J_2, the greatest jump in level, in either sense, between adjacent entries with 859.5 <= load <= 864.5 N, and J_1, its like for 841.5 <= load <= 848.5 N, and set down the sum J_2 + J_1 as 16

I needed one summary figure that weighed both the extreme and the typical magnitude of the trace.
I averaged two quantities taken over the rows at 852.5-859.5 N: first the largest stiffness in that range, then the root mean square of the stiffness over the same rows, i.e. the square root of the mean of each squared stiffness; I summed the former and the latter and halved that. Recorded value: 87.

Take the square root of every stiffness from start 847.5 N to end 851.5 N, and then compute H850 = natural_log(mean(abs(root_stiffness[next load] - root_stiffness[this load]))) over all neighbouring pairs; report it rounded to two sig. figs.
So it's -1.9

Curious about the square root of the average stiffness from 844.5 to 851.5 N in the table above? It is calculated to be 9.37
